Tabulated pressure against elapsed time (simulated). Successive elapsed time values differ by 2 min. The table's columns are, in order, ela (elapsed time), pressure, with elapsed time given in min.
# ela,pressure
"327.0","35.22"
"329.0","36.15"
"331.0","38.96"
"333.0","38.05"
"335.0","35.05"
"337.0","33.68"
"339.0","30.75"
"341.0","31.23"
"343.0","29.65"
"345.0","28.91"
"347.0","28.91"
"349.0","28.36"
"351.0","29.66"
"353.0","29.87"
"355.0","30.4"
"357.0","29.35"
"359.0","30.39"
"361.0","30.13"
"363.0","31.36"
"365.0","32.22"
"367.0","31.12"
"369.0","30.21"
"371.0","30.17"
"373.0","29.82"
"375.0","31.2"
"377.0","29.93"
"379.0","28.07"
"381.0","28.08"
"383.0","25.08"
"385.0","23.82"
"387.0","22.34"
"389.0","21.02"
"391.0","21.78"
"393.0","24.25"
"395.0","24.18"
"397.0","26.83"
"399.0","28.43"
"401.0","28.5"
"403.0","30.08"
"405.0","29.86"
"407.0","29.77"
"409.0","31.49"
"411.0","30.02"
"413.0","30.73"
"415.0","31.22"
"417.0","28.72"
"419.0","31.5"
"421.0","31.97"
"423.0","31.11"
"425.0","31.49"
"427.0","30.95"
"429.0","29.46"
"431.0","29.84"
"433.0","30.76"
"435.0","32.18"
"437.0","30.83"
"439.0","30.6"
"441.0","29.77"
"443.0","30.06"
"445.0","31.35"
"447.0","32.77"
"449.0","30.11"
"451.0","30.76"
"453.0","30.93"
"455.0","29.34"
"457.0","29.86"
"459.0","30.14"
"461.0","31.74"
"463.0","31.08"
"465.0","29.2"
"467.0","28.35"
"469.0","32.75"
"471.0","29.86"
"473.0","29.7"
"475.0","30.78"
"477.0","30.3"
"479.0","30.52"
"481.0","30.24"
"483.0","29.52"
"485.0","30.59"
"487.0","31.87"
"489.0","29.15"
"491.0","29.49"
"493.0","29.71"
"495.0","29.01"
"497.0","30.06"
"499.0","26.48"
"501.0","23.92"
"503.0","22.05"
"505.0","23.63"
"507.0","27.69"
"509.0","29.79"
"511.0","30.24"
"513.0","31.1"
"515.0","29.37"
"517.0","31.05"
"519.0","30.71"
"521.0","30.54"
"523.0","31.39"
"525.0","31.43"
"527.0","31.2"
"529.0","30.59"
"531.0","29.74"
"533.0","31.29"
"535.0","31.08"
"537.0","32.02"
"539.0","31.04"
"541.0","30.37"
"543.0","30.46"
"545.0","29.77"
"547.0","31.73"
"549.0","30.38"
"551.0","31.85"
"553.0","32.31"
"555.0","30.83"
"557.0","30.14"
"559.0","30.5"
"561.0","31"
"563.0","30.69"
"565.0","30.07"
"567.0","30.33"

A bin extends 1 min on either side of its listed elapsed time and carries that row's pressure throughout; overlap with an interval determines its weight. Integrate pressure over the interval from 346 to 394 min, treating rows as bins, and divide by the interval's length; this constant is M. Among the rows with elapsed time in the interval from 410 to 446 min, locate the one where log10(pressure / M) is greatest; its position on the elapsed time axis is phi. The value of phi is 435.0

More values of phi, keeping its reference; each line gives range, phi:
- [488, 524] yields 523.0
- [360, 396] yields 365.0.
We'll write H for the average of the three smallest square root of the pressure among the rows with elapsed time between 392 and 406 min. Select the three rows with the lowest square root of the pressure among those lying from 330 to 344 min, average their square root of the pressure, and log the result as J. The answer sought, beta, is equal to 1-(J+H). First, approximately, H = 5.0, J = 5.53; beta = -9.5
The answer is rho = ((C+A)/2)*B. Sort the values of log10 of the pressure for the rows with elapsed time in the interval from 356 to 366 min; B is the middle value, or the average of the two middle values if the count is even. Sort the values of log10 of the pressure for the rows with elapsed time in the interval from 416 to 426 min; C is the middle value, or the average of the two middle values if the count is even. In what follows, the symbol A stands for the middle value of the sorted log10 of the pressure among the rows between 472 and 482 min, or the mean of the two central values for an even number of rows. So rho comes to 2.21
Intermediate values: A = 1.48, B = 1.48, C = 1.50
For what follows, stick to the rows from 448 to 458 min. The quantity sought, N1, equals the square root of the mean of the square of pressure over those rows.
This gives 30.2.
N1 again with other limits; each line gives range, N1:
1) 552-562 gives 31.0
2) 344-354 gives 29.1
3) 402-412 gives 30.3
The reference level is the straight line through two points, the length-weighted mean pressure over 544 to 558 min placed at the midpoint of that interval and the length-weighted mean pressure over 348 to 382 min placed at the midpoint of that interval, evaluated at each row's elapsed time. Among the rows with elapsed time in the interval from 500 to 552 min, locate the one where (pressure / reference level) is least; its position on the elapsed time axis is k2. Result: 503.0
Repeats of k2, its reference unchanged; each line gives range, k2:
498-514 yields 503.0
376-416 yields 389.0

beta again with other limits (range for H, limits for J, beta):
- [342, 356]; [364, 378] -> -9.8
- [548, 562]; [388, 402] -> -9.2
